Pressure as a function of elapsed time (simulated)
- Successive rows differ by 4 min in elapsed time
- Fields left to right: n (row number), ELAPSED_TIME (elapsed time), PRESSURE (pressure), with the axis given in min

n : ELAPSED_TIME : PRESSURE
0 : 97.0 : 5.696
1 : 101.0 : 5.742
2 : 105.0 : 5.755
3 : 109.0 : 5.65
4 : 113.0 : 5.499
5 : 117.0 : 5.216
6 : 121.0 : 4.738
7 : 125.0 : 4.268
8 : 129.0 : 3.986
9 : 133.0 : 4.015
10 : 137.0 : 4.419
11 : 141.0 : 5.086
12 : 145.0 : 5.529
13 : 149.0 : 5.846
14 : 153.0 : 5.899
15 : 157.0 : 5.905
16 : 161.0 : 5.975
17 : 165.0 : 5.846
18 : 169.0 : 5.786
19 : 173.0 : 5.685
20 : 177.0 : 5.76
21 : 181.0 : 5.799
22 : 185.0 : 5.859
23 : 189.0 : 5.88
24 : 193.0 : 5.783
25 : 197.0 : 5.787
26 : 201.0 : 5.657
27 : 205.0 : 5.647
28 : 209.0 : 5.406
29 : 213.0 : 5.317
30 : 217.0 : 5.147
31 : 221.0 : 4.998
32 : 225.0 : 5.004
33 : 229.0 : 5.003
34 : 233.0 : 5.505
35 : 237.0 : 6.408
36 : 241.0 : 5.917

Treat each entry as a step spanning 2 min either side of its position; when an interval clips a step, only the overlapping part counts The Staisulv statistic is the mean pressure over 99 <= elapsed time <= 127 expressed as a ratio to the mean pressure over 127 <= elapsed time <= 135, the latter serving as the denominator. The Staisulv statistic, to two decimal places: 1.32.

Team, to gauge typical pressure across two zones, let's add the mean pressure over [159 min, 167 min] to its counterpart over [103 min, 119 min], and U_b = 11.4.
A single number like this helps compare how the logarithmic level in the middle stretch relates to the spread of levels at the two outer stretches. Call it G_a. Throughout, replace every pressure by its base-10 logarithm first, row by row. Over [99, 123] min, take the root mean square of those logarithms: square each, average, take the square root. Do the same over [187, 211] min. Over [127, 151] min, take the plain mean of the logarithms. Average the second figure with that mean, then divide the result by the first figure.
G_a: 0.98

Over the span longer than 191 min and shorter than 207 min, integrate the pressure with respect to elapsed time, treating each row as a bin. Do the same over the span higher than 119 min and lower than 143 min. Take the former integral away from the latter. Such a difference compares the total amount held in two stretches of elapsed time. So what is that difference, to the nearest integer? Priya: 15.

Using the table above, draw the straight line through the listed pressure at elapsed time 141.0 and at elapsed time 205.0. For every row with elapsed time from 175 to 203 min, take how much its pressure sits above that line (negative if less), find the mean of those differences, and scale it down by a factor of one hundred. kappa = 0.003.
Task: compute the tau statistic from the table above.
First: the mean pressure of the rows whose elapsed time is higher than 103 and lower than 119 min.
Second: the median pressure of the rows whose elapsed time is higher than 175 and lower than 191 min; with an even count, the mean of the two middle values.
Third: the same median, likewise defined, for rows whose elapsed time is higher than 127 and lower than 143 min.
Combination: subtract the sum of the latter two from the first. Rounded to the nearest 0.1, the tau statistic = -4.5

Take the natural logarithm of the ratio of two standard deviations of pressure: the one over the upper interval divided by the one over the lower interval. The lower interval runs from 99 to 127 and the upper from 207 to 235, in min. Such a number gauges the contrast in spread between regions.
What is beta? -1.0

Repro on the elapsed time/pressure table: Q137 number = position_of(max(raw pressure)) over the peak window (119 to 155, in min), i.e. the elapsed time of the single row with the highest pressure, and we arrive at 153.0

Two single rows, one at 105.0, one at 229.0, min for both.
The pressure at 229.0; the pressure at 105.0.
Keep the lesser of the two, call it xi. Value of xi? 5.0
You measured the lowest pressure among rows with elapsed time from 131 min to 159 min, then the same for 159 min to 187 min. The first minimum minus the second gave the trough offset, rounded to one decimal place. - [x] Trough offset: -1.7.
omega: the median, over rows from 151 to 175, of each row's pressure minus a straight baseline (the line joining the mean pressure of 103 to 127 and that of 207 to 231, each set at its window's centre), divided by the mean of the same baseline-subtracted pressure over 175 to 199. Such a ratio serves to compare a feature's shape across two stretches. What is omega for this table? 1.08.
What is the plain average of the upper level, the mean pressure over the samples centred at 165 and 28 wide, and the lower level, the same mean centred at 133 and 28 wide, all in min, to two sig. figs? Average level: 5.2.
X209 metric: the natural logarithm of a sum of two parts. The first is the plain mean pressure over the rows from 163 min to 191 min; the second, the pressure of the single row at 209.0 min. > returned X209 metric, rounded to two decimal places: 2.42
